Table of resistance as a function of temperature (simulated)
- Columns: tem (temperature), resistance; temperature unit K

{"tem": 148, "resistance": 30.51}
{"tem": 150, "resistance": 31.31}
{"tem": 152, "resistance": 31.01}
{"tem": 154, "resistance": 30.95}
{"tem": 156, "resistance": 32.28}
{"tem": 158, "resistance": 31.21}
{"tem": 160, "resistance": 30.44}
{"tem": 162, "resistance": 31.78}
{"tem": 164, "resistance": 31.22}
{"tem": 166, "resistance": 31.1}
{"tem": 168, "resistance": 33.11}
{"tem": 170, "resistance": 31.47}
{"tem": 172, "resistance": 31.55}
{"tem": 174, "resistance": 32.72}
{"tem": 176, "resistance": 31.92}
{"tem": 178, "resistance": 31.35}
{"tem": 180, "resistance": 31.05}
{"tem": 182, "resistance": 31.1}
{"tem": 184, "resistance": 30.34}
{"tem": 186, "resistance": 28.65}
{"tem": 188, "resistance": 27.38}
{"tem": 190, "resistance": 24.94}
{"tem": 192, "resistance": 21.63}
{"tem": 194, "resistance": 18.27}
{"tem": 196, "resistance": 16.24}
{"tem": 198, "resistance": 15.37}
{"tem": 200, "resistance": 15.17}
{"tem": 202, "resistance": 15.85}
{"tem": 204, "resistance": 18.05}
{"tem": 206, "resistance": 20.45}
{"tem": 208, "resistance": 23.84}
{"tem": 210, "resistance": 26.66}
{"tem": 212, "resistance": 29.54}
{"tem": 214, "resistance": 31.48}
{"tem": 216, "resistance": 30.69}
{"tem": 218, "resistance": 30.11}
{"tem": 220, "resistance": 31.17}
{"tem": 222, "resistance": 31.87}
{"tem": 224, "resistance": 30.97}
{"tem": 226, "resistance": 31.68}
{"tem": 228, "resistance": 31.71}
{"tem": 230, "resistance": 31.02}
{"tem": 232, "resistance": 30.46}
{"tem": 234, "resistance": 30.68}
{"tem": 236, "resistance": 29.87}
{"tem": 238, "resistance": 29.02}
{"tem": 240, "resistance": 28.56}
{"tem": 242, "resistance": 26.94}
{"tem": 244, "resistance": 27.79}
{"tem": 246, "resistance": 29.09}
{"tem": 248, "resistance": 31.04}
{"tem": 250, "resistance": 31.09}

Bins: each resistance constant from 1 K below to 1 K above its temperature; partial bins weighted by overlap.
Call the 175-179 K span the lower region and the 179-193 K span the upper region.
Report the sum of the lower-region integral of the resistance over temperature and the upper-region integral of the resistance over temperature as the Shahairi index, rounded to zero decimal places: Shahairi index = 517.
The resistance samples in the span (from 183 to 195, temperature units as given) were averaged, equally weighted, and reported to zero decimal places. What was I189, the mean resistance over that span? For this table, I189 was 25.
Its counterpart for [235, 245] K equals 28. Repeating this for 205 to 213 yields 25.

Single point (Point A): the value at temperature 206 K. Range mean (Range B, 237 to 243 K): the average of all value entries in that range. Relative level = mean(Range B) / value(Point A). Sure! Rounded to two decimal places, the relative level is 1.38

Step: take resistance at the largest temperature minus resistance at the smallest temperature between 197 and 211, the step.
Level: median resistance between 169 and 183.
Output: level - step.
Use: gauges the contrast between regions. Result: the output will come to 20.2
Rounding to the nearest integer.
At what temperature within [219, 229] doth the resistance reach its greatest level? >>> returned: 222 K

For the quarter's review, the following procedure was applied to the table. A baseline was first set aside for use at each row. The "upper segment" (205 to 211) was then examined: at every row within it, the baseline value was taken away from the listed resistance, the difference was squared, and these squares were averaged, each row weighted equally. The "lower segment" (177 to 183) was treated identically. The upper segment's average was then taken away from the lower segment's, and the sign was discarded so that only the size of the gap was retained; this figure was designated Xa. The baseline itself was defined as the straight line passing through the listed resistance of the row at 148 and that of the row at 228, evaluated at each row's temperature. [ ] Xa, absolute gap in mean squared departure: 66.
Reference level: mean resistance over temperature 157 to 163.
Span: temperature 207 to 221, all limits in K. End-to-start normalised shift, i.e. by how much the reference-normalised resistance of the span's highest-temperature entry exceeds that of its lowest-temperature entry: 0.235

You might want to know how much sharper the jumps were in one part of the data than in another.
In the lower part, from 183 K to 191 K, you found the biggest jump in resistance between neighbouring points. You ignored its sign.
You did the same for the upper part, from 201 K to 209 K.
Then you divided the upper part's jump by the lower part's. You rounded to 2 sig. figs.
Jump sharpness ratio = 1.4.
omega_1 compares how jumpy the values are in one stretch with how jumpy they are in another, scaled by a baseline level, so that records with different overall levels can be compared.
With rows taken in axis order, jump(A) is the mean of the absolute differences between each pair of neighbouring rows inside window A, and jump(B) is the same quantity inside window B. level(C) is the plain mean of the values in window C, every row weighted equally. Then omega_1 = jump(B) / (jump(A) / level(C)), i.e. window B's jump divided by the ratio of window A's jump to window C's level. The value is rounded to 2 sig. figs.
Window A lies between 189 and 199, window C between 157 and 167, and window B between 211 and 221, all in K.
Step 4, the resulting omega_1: 14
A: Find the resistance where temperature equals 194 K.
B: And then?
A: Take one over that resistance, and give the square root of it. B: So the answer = 0.234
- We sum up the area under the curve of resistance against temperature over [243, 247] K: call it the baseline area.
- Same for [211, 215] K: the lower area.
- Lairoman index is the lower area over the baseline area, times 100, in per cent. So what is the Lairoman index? 107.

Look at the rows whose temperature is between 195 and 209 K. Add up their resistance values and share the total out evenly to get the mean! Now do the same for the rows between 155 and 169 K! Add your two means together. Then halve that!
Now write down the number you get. 24.7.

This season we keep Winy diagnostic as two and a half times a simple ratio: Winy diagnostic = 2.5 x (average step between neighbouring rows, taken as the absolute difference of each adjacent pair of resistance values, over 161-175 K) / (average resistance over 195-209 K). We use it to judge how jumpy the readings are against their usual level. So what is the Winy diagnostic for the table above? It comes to 0.13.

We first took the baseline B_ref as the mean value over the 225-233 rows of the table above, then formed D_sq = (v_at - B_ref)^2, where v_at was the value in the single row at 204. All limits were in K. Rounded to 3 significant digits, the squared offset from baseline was 173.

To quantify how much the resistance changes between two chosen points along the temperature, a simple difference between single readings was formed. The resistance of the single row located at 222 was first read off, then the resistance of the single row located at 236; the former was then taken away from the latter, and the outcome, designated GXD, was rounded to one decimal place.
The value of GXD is -2.0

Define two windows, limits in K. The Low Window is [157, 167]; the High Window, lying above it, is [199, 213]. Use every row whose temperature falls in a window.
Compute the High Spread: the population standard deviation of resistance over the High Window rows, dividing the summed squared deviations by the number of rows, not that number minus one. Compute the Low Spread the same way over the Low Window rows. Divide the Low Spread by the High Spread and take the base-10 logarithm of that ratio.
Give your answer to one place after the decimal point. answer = -1.1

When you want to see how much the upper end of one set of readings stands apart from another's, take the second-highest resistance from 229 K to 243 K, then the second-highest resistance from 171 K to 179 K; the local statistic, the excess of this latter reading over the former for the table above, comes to 1.2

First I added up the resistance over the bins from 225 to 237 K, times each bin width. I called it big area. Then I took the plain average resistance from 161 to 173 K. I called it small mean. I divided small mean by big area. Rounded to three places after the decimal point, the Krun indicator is 0.085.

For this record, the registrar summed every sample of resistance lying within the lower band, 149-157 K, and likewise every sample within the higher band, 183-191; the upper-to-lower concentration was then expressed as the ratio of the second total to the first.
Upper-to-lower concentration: 0.89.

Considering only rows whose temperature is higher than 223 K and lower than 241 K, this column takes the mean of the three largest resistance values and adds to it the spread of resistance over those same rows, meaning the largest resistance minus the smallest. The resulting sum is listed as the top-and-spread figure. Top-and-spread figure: 34.6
